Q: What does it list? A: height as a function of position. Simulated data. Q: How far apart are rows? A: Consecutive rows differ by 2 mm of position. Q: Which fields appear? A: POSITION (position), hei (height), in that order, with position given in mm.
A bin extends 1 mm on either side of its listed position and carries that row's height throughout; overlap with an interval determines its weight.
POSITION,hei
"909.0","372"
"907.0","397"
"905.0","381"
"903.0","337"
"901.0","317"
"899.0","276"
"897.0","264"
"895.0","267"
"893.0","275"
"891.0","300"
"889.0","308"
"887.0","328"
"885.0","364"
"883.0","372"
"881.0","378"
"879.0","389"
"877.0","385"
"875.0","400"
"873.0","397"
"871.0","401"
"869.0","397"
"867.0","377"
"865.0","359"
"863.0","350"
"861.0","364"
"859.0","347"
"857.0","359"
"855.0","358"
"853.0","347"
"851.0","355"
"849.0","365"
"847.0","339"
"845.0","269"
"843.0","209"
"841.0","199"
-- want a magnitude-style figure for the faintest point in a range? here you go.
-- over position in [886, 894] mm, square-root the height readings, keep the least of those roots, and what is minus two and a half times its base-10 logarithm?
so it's -3.05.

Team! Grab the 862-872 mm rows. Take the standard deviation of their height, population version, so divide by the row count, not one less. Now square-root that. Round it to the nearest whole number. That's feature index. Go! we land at 4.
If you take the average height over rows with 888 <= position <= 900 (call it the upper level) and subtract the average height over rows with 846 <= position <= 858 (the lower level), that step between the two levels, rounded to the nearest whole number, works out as -72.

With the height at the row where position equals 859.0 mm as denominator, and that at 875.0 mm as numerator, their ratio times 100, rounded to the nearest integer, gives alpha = 115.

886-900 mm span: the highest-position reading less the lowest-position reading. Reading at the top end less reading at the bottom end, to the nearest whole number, -52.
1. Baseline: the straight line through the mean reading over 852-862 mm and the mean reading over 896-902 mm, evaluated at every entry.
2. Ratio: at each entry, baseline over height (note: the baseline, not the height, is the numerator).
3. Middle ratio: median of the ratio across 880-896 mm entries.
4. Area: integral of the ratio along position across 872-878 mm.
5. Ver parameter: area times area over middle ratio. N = 26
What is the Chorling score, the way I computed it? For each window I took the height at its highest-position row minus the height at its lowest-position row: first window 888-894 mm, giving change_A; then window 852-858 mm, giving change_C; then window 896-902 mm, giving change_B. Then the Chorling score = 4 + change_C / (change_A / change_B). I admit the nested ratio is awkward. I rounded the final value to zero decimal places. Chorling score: -15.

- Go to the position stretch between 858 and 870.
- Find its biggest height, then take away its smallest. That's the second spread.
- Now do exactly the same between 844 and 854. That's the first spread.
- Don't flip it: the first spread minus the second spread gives 46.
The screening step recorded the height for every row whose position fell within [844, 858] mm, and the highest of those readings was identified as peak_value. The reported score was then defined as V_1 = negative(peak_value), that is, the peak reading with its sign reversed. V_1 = -365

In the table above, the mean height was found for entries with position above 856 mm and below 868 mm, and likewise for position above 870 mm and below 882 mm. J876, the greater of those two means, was 392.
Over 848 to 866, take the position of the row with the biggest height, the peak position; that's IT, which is 849.0 mm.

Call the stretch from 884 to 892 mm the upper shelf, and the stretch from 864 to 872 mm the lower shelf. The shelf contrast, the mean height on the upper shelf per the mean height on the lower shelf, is 0.85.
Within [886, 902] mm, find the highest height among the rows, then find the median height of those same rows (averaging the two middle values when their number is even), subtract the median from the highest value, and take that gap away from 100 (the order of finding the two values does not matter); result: 60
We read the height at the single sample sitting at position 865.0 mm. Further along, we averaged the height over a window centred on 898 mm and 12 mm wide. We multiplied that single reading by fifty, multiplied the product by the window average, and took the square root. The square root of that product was 2279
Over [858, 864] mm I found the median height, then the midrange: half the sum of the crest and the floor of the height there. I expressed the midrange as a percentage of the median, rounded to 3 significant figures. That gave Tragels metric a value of 102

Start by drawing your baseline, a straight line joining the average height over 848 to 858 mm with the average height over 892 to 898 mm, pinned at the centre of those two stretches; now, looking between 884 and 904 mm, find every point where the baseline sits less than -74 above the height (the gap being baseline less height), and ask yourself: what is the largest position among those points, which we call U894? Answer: 903.0 mm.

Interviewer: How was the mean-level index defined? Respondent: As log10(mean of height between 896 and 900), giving 2.43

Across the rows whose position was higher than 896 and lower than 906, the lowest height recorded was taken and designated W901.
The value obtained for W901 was 264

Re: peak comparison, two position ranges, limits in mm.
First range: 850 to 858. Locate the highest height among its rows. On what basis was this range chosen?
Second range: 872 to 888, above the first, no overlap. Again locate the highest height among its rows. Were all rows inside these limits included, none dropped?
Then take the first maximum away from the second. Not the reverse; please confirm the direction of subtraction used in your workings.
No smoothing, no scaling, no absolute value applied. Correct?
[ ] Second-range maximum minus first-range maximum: 41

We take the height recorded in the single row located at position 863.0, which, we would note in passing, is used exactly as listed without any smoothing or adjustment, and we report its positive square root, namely 18.7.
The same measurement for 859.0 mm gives 18.6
